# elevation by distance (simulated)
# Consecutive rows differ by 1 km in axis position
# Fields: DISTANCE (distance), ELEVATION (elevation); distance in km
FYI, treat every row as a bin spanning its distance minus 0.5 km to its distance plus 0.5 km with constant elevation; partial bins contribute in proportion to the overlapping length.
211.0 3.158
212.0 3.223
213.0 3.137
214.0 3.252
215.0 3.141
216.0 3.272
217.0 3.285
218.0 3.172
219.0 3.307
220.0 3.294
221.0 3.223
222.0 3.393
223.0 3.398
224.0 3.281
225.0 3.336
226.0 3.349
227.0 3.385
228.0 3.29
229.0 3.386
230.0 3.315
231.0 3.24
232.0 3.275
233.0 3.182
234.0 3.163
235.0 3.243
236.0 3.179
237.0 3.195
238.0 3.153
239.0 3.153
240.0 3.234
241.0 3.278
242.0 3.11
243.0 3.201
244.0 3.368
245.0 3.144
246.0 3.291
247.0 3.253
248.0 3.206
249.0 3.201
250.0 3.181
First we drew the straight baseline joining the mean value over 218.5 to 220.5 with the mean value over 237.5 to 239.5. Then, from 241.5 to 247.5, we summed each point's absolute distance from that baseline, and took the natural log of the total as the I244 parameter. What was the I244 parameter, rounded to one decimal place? -0.3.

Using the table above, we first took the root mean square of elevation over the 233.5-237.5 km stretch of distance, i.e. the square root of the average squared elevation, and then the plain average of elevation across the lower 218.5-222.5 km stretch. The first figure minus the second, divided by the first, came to -0.034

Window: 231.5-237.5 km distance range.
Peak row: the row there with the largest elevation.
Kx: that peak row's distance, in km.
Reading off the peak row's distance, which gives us 232.0 km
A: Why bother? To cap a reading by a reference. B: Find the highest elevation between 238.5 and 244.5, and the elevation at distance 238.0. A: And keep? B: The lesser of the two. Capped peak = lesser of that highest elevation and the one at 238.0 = 3.15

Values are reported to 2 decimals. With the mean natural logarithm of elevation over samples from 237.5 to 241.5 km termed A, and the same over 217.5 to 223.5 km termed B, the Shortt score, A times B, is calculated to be 1.39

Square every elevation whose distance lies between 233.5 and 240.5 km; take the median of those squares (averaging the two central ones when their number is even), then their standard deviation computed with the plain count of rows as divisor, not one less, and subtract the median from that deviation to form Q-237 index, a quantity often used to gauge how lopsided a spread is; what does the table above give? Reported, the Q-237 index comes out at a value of -9.9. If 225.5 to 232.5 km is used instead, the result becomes -10.6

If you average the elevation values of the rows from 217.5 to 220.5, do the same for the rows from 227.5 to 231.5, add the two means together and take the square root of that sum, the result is 2.56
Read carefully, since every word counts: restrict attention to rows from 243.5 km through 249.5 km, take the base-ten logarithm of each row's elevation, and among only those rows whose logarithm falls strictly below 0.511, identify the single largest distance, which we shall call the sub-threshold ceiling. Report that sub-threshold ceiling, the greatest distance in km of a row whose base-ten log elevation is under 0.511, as 249.0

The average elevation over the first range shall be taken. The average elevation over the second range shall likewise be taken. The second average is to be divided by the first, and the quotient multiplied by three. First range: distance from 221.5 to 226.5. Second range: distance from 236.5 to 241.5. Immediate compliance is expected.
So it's 2.87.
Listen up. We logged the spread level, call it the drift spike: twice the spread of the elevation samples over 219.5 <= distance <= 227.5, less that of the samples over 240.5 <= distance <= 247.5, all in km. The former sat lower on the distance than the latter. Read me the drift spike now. 0.03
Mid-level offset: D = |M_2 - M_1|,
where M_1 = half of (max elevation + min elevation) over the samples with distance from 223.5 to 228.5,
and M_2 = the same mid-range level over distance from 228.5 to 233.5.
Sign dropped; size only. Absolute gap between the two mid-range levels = 0.05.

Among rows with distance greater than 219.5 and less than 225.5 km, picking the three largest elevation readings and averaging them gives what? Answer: 3.38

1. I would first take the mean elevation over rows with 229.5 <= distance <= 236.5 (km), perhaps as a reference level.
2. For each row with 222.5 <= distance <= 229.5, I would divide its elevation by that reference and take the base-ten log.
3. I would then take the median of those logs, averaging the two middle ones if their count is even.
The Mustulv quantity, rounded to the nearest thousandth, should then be 0.016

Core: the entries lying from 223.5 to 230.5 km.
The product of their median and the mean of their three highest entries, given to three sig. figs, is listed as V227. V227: 11.3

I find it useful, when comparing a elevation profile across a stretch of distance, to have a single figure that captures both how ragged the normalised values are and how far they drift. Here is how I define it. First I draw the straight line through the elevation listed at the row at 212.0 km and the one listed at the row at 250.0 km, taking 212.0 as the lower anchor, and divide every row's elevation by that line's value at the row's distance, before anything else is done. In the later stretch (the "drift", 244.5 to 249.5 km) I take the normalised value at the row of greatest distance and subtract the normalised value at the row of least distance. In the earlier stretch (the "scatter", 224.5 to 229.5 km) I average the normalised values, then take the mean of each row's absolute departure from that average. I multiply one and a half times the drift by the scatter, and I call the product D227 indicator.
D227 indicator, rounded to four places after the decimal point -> 0.0003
